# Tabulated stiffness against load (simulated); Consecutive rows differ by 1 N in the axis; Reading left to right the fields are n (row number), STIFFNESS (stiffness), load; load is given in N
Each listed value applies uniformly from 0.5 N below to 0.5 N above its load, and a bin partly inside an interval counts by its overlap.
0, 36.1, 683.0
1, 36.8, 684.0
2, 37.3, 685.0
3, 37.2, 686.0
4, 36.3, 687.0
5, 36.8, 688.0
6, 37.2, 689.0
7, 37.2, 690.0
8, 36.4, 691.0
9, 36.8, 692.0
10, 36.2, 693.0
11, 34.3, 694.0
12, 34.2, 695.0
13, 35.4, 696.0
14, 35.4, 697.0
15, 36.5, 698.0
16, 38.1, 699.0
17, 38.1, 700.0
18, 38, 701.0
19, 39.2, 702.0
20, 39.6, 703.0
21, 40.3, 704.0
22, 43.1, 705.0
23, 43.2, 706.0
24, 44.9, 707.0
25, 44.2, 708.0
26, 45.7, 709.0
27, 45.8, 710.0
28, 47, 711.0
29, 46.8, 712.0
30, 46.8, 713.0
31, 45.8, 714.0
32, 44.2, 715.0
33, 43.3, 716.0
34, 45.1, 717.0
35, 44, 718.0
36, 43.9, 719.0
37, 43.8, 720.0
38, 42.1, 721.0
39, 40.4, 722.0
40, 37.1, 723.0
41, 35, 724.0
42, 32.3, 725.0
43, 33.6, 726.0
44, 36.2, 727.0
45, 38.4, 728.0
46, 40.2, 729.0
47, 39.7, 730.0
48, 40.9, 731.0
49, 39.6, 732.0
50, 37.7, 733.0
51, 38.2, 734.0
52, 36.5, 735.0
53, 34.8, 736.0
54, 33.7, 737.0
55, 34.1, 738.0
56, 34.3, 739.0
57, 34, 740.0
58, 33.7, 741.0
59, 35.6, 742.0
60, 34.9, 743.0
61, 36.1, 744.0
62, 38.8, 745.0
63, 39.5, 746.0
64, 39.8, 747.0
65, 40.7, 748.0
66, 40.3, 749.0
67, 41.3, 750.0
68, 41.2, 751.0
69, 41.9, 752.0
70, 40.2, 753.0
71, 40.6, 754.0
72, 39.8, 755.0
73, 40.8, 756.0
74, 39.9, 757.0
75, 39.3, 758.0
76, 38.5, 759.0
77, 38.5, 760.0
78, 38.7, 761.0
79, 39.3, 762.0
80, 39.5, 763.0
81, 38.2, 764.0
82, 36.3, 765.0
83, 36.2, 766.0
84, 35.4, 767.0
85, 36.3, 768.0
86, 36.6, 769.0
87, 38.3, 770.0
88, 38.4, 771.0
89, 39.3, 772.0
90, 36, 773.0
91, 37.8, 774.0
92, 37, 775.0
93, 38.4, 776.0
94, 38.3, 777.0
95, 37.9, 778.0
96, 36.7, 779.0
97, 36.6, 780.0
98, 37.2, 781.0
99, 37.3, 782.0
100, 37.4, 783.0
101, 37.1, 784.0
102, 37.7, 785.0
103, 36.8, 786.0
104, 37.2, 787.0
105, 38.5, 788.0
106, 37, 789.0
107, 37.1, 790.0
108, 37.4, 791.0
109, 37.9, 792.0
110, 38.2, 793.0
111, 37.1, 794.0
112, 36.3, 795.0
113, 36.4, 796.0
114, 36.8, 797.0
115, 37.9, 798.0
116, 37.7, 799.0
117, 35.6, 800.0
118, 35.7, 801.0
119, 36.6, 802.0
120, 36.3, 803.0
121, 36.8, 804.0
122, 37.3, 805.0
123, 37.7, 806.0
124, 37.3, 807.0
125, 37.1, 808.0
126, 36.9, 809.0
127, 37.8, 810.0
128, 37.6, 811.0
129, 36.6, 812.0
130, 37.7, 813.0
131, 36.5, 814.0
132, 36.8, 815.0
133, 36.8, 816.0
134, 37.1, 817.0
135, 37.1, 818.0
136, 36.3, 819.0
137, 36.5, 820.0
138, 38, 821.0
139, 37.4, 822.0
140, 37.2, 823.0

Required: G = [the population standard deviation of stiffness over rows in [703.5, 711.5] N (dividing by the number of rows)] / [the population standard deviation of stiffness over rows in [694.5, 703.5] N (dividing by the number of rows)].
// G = 1.11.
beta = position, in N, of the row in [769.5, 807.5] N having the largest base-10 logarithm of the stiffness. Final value 772.0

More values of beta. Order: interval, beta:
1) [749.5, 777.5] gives 752.0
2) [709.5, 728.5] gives 711.0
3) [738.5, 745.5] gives 745.0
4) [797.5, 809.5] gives 798.0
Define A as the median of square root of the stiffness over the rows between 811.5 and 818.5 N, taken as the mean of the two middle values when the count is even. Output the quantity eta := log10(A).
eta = 0.783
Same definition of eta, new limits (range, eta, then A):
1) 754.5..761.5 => 0.797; 6.27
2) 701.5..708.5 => 0.817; 6.57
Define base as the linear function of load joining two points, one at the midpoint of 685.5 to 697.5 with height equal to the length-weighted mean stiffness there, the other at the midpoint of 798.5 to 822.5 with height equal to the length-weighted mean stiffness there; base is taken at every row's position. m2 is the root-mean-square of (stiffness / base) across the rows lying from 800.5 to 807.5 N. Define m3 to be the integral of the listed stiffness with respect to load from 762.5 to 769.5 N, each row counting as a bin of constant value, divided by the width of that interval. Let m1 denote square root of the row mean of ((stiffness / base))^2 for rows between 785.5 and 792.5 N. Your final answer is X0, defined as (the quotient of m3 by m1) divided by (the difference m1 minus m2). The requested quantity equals 1895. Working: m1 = 1.02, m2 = 1.00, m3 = 37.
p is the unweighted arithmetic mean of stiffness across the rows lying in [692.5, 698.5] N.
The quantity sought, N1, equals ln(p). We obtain 3.56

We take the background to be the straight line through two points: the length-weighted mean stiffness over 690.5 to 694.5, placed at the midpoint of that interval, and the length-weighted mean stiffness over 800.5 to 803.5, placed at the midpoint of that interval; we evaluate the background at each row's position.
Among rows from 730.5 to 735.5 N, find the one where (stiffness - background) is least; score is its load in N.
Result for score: 735.0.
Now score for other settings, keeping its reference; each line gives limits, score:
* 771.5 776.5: 773.0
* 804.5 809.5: 809.0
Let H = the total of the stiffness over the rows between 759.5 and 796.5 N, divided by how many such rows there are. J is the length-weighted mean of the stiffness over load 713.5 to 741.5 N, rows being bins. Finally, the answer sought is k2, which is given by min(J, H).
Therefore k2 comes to 37.5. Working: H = 37.5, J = 38.7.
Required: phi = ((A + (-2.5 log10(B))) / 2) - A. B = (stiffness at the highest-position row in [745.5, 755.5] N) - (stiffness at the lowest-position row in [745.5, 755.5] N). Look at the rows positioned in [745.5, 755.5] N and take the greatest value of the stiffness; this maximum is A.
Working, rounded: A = 41.9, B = 0.3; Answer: -20.3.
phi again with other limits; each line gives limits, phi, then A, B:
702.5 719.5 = -24.3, 47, 4.3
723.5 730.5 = -20.9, 40.2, 4.7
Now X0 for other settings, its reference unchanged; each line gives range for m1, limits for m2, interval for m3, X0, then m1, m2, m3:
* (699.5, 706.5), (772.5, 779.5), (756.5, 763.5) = 381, 1.11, 1.02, 39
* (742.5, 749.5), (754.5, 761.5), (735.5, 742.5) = -1865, 1.06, 1.08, 34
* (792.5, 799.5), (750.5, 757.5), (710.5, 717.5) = -442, 1.01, 1.11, 46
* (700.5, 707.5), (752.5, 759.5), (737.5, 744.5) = 620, 1.14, 1.09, 35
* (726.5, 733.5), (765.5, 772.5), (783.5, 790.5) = 625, 1.07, 1.02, 37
